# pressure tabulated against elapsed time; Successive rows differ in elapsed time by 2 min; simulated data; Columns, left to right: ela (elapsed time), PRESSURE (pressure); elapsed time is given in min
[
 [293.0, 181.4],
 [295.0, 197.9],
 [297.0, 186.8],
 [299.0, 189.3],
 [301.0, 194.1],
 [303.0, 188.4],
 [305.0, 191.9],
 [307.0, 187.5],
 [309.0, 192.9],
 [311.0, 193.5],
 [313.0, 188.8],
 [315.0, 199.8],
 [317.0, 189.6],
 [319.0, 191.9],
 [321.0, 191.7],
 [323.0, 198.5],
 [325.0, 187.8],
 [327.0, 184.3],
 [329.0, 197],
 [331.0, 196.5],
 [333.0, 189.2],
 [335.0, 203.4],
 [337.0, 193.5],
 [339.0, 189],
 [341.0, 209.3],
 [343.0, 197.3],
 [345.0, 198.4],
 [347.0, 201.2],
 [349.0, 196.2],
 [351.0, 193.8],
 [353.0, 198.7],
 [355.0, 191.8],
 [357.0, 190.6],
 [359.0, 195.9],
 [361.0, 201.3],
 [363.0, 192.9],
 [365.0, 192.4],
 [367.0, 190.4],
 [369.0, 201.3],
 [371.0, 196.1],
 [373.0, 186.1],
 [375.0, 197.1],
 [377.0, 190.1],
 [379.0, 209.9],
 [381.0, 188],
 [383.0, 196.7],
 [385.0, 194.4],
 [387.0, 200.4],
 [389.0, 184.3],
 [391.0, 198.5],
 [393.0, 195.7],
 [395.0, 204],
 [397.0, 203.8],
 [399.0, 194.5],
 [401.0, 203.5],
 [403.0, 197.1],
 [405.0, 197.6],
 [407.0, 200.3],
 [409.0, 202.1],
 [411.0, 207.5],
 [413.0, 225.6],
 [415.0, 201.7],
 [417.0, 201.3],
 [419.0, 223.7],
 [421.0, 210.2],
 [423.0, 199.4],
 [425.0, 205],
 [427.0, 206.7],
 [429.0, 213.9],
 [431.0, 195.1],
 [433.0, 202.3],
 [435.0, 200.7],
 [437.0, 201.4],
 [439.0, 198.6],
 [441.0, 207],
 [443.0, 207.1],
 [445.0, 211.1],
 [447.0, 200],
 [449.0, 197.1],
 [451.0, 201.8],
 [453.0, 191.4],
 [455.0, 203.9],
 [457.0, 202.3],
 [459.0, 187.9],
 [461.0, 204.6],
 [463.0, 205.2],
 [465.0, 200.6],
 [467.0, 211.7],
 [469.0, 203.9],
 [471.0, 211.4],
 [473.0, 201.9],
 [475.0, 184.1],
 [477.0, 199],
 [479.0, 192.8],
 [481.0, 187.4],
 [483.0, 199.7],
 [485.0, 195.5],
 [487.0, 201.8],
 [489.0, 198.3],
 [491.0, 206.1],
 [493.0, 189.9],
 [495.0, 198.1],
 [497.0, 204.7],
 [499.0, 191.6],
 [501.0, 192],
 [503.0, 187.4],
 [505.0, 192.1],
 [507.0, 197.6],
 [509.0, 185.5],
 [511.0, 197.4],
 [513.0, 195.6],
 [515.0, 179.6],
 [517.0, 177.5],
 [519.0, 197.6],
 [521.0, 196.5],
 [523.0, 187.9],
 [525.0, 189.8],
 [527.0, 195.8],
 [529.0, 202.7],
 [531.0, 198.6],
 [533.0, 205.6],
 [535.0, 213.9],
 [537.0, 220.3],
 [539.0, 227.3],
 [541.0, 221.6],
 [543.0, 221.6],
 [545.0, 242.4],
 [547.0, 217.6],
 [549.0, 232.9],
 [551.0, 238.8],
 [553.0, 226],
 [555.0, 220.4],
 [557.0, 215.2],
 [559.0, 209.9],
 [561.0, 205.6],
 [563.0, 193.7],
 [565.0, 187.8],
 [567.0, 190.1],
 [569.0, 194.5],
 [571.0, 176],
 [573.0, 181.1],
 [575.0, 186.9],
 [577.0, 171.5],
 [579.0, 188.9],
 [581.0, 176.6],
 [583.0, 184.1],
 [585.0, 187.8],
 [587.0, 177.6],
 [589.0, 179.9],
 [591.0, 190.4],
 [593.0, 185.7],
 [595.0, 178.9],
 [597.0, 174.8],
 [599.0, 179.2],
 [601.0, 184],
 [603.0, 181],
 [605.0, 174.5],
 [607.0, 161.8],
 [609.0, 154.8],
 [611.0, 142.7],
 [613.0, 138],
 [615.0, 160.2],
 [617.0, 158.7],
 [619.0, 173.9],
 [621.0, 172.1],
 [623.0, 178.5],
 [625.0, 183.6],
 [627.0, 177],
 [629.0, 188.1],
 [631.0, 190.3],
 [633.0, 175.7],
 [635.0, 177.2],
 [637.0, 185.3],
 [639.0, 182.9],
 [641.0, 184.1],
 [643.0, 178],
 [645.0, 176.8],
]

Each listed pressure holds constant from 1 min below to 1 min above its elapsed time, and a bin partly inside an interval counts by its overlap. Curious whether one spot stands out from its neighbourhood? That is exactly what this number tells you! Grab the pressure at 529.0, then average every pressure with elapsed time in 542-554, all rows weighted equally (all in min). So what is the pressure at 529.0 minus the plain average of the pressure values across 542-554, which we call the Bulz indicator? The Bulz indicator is -27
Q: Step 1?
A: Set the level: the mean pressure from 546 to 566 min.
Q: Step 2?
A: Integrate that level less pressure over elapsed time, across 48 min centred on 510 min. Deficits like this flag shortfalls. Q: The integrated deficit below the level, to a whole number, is 971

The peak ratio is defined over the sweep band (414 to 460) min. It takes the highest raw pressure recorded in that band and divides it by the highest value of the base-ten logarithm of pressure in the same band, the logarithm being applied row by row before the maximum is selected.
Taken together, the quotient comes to 95.2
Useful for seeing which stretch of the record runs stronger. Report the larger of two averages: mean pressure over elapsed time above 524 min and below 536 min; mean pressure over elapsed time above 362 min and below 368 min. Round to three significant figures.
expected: 201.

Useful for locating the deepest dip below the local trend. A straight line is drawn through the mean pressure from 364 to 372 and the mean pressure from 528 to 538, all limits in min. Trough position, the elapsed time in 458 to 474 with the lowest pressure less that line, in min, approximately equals 459.0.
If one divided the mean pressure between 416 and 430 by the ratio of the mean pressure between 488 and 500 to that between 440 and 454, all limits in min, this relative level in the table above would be 213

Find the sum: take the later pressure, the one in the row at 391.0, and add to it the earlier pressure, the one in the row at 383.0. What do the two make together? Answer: 395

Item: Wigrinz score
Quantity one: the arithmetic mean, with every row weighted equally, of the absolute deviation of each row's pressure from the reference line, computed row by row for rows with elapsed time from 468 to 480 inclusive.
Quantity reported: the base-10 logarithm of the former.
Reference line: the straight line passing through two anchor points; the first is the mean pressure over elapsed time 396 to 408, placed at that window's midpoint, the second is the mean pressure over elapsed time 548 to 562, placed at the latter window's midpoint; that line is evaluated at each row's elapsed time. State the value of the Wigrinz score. 1.1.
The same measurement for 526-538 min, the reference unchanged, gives 1.1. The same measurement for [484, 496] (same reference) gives 1.1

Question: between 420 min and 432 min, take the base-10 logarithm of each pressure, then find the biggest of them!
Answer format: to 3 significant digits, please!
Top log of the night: 2.33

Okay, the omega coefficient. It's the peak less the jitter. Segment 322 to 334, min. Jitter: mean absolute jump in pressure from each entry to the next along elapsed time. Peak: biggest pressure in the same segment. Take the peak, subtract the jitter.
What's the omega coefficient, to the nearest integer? 192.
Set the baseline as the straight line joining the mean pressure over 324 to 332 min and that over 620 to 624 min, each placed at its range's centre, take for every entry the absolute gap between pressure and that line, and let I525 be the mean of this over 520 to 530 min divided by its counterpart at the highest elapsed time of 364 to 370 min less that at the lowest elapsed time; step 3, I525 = 1.5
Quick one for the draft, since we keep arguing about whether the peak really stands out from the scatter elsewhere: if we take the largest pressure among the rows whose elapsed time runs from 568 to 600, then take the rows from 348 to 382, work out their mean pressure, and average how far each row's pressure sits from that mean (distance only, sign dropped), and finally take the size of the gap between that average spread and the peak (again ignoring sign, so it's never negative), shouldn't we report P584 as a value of 190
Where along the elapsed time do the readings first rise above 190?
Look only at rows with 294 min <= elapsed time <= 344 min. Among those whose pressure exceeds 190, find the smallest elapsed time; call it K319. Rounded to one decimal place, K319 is 295.0 min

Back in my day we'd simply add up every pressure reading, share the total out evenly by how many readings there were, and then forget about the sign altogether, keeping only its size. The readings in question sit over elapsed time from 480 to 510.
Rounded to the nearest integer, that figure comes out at 195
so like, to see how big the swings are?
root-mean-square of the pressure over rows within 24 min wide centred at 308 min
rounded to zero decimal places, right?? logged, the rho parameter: 191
